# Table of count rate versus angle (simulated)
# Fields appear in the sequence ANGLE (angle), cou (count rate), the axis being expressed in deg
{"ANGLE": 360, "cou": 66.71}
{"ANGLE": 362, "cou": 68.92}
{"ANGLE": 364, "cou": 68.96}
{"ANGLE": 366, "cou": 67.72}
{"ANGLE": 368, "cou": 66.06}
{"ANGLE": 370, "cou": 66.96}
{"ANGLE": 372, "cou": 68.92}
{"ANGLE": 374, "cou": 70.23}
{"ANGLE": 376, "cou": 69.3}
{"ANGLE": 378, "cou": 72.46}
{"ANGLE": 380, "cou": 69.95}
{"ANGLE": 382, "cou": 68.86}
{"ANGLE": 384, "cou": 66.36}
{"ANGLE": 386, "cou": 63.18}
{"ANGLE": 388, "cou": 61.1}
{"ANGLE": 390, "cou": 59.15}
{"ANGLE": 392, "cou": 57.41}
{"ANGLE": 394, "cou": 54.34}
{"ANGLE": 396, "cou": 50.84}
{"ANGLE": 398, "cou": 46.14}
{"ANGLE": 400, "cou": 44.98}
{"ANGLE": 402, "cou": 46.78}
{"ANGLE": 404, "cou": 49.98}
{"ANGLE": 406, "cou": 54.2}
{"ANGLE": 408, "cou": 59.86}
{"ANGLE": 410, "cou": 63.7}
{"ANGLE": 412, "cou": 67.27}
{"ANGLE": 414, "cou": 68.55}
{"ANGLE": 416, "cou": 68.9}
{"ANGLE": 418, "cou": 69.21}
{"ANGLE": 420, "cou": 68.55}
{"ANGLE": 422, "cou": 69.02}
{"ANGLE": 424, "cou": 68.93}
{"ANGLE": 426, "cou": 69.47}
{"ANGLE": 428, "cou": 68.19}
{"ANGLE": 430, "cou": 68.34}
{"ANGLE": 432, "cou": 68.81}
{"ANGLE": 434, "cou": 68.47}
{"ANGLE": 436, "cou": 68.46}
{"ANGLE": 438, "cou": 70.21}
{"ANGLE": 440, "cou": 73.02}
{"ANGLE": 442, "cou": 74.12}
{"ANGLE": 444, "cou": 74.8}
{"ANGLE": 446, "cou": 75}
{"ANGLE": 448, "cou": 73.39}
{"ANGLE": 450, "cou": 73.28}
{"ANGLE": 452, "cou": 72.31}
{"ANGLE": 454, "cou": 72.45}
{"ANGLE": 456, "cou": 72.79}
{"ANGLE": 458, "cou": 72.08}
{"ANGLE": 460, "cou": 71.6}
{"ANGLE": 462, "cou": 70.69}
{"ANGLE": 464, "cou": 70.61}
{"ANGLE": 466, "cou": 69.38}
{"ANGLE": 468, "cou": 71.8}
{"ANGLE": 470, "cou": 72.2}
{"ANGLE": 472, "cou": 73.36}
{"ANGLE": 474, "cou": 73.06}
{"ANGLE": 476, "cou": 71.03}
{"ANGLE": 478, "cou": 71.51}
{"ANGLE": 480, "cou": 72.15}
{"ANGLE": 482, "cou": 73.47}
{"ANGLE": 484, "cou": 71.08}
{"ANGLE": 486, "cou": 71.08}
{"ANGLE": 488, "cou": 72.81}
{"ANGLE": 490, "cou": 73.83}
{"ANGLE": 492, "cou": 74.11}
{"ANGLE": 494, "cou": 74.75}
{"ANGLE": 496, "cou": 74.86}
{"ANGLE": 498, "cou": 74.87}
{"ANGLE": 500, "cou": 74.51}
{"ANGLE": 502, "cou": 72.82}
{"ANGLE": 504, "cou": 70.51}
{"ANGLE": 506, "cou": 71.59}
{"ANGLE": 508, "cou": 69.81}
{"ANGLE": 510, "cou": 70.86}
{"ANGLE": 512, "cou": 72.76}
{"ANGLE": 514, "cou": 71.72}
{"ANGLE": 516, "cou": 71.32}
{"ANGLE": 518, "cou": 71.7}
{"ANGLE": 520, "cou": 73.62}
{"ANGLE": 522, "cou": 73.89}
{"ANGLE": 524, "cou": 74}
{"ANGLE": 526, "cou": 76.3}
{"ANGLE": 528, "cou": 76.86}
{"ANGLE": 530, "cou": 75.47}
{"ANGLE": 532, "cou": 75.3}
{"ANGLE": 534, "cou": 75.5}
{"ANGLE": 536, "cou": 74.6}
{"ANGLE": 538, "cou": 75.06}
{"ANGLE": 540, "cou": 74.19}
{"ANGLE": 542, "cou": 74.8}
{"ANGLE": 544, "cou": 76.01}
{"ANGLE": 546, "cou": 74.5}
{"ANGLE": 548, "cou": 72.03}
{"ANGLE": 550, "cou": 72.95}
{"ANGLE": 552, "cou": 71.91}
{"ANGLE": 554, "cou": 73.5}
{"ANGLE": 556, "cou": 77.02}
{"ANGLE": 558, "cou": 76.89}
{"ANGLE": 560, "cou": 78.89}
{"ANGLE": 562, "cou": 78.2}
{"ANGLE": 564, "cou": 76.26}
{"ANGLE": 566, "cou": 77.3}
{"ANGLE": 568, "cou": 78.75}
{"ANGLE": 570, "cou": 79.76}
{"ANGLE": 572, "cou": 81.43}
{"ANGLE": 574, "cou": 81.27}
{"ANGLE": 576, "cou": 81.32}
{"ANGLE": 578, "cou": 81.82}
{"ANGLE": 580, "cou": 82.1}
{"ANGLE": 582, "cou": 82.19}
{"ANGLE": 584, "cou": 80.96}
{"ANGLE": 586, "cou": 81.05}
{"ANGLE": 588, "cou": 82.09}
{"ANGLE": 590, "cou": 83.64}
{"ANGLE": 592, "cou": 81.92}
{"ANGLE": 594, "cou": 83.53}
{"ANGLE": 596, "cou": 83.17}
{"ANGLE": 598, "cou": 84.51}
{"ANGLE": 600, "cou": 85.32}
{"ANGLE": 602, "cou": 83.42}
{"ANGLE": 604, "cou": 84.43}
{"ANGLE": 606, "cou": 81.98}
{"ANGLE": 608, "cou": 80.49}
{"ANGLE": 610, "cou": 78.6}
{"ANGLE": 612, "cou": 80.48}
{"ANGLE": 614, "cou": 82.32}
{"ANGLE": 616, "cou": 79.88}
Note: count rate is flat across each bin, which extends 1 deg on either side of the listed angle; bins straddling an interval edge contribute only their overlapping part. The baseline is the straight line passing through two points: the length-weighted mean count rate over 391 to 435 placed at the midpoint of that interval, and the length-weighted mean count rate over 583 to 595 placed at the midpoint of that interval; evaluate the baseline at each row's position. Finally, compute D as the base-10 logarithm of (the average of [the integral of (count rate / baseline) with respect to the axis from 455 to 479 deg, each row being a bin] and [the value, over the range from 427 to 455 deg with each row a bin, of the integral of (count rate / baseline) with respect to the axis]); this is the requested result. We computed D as 1.4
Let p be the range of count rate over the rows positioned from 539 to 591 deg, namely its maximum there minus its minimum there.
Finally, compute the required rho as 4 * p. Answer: 47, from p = 12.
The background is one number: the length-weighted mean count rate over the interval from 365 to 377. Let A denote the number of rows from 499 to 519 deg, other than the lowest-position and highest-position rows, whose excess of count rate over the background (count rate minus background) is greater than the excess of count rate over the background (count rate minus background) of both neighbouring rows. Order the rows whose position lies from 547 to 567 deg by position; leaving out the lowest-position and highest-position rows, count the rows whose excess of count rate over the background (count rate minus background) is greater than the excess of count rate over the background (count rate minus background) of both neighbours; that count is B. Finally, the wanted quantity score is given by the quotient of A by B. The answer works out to 0.7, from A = 2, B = 3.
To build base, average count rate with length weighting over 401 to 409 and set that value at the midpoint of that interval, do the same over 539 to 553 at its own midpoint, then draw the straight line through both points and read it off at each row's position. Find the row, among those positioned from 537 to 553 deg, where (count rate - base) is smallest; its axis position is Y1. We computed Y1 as 552 deg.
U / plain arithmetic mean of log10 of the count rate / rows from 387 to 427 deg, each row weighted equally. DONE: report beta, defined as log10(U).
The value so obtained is 0.249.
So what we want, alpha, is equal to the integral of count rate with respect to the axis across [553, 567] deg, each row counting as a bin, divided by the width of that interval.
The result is 76.9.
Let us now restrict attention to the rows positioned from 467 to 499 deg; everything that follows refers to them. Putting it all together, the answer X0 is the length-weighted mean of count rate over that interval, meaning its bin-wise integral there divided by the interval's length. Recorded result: 72.9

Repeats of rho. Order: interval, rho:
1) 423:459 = 27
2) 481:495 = 15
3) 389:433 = 98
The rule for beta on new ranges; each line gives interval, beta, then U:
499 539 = 0.271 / 1.87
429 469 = 0.268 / 1.85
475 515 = 0.270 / 1.86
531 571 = 0.274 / 1.88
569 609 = 0.282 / 1.92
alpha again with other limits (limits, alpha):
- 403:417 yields 61.8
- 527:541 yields 75.3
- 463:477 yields 71.6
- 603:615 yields 81.4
